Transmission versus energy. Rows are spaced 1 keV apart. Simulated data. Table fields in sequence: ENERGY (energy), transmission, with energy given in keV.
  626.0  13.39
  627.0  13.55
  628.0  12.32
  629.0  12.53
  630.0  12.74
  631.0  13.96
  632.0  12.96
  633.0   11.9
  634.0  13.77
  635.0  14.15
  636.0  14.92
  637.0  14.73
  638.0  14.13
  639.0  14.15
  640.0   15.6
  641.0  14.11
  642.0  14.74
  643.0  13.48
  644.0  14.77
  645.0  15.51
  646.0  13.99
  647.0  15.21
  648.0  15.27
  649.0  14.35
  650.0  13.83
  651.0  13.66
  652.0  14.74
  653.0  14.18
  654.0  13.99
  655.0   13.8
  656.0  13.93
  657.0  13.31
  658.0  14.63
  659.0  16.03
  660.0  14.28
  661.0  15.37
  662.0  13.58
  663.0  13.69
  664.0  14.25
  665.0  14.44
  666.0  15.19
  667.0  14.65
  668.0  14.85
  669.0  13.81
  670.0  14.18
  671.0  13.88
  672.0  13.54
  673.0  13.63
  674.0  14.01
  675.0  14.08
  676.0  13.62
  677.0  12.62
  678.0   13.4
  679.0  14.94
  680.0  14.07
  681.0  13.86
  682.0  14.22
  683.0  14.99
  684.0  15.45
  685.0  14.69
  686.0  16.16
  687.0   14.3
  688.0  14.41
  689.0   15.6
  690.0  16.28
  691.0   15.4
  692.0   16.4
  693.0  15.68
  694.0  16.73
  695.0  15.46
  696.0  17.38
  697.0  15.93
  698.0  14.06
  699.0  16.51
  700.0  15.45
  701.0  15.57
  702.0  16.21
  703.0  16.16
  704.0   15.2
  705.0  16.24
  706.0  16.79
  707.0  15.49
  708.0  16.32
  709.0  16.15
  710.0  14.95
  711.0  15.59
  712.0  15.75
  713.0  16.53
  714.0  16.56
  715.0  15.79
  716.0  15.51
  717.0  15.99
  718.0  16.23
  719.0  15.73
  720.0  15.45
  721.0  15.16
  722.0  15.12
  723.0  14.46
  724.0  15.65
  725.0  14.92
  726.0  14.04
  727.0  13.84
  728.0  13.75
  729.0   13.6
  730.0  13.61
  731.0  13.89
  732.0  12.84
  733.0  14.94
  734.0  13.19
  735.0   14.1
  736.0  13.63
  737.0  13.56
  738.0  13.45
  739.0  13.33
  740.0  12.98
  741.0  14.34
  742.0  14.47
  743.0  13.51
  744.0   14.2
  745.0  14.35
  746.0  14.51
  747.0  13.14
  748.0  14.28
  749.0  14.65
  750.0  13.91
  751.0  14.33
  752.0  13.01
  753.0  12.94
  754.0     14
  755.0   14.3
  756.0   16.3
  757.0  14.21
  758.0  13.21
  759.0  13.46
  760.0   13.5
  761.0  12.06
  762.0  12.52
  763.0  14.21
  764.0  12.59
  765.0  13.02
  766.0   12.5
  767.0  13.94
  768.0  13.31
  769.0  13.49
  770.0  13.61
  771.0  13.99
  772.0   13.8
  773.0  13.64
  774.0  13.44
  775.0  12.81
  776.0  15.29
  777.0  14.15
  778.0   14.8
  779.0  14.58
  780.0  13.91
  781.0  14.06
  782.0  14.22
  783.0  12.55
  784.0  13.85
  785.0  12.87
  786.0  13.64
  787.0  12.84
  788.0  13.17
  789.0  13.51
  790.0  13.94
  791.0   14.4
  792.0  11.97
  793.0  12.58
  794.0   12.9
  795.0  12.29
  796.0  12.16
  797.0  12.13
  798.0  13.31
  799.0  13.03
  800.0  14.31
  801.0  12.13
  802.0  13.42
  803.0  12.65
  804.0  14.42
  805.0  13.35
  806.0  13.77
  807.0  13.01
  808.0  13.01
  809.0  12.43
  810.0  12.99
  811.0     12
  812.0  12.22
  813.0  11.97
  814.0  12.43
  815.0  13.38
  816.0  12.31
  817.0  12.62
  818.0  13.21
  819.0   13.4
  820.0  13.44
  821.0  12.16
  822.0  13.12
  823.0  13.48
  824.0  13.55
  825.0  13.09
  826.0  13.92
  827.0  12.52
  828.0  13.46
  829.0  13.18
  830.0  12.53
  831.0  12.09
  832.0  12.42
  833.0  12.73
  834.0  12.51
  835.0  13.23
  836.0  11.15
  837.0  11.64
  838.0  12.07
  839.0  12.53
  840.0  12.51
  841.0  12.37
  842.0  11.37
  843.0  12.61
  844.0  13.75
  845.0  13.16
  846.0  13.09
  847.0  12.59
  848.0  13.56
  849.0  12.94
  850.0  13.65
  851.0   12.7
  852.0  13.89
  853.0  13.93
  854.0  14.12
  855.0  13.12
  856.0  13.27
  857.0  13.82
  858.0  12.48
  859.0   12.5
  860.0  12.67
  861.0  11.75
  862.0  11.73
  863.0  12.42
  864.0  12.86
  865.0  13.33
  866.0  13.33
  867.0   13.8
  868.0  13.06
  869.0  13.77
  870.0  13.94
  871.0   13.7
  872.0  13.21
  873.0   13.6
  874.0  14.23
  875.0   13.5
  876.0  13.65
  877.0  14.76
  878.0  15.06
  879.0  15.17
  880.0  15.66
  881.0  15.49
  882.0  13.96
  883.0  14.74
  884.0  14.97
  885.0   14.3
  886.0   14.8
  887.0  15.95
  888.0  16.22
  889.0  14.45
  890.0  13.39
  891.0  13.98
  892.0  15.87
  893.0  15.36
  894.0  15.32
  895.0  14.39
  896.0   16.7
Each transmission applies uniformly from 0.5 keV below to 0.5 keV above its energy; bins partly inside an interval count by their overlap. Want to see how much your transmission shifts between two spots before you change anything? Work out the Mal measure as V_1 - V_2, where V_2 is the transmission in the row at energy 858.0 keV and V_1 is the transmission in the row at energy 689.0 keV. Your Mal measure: 3.1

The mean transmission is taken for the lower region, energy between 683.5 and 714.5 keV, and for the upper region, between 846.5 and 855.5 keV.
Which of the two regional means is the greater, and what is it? 15.8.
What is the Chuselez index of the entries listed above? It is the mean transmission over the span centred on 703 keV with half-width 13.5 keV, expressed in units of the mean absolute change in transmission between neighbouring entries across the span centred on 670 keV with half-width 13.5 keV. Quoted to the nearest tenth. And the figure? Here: 22.7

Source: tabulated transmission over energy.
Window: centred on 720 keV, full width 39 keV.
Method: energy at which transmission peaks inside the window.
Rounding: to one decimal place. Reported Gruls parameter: 706.0 keV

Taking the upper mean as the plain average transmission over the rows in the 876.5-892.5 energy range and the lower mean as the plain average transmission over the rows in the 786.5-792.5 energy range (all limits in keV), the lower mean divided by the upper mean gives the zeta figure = 0.892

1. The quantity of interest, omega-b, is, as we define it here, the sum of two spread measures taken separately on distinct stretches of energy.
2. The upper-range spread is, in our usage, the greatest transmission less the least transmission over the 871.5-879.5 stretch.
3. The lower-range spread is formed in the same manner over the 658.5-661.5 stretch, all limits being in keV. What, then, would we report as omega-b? 3.7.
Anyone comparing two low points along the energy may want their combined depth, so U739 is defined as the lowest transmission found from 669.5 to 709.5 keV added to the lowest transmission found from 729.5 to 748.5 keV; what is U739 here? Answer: 25.5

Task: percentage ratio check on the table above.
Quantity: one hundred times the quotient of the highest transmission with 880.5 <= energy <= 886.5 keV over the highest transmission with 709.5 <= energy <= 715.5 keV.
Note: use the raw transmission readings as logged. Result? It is 94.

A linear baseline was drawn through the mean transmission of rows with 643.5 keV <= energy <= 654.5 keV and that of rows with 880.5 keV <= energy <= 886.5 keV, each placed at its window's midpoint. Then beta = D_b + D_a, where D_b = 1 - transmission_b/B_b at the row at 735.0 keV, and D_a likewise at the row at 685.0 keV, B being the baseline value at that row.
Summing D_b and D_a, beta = 0.022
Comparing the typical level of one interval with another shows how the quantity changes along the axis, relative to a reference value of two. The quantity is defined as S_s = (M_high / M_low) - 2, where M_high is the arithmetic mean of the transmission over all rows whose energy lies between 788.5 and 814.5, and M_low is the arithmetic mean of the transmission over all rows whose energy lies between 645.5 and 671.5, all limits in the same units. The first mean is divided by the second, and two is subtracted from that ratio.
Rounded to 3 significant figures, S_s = -1.10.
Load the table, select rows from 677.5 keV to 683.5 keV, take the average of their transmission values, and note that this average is 14.2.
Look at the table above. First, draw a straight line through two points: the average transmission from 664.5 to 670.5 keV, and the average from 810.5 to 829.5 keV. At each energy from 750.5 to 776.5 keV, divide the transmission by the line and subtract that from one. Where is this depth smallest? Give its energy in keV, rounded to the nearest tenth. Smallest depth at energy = 756.0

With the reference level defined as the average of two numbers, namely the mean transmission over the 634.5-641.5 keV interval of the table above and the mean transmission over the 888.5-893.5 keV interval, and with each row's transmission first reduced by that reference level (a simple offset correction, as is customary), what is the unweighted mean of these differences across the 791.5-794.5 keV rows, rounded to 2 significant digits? -2.1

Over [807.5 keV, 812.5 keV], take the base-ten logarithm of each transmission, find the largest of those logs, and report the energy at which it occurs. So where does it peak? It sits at 808.0 keV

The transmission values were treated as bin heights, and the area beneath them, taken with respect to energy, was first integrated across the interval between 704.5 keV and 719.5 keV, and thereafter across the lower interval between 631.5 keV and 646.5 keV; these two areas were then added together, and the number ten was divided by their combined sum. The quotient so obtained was 0.0221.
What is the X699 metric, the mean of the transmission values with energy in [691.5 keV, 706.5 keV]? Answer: 16.0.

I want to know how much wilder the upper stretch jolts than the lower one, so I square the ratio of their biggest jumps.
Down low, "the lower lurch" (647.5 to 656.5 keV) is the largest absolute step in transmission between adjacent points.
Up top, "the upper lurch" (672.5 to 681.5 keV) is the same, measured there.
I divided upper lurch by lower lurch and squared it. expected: 2.0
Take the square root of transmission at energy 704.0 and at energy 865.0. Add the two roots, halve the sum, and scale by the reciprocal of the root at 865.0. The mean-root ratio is 1.03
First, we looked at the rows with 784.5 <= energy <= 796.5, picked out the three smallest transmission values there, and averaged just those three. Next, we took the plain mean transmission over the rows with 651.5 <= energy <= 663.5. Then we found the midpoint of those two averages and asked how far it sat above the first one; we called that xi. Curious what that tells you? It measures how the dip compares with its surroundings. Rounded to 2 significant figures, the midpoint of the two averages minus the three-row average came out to 1.1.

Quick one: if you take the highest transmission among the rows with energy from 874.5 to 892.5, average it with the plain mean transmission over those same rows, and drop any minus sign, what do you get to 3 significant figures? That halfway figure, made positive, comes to 15.5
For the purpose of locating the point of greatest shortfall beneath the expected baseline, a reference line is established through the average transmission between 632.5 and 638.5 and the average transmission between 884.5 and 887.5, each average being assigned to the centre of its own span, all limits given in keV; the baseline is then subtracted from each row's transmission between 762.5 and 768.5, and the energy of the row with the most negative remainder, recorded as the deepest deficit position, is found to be 766.0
